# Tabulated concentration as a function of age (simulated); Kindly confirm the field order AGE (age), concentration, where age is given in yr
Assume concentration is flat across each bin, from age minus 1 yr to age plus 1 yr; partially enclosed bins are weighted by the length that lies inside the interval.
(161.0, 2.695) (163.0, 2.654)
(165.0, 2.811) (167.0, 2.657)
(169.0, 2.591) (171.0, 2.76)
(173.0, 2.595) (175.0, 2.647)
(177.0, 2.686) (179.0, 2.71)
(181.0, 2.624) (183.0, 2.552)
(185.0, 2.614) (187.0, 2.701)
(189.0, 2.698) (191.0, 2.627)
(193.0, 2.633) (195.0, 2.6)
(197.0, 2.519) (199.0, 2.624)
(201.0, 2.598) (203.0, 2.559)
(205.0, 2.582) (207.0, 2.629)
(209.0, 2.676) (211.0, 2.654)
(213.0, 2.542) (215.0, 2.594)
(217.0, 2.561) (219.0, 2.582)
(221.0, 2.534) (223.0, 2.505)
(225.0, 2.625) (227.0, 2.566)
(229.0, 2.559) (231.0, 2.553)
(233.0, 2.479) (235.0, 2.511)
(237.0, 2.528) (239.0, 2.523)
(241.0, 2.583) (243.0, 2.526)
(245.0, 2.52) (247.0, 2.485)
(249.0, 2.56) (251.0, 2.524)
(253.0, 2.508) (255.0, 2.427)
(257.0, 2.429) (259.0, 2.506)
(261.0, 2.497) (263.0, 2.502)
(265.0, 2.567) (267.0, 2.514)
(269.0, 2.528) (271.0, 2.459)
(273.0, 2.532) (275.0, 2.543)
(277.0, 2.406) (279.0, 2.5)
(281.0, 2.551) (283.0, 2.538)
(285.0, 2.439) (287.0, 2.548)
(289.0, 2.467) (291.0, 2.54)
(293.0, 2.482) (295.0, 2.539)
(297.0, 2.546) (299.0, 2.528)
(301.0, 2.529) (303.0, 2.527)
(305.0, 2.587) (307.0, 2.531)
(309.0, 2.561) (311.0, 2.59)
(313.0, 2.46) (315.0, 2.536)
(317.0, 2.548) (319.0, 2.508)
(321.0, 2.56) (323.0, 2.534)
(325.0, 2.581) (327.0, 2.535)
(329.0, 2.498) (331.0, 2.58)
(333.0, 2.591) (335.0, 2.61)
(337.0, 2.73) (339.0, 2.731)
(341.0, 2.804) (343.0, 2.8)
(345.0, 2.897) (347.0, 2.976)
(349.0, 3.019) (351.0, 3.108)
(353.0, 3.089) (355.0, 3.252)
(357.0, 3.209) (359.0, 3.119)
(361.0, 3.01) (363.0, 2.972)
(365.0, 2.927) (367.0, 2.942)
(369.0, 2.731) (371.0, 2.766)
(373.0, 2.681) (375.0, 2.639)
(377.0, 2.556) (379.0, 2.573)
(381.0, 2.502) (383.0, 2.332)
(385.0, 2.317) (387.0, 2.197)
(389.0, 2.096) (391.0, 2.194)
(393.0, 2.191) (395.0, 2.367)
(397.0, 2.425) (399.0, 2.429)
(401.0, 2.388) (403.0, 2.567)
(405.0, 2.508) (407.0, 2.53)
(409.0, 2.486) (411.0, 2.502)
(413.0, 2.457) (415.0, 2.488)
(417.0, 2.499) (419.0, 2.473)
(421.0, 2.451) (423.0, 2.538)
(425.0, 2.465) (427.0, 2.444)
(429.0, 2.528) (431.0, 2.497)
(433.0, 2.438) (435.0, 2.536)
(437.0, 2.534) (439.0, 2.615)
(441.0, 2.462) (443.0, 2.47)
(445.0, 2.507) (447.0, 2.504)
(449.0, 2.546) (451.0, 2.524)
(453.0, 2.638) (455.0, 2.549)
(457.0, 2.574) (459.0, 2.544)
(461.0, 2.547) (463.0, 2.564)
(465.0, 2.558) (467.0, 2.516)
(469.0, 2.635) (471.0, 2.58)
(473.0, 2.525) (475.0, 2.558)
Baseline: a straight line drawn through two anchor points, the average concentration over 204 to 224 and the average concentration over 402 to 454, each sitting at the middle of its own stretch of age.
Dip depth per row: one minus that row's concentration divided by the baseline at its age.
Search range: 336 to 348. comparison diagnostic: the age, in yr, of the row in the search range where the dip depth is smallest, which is 347.0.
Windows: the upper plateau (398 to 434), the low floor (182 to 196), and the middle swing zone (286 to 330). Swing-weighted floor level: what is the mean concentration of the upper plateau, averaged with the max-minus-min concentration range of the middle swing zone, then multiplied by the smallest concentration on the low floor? 3.3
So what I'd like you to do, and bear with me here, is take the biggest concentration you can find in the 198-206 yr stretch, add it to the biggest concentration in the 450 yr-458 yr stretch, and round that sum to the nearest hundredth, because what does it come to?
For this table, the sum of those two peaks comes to 5.26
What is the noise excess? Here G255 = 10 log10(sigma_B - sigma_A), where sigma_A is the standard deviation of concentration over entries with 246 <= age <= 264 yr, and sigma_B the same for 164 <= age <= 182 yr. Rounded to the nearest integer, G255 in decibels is -15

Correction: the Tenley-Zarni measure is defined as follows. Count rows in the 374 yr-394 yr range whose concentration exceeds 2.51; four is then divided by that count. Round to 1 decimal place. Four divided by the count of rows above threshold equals 1.3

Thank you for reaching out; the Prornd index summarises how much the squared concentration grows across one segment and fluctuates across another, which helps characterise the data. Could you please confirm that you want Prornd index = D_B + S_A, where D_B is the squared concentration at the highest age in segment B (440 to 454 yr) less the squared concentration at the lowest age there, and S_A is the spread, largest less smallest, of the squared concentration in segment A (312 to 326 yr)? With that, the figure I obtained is 1.5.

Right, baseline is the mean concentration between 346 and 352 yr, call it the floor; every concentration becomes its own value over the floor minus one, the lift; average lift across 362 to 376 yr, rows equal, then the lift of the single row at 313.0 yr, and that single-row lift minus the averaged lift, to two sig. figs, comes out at -0.11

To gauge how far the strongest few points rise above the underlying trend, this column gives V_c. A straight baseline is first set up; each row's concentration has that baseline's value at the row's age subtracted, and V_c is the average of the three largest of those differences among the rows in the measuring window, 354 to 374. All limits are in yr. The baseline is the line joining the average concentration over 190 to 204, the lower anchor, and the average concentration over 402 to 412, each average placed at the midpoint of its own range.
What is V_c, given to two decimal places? 0.66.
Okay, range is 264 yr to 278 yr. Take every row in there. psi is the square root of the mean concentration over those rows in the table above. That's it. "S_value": 1.58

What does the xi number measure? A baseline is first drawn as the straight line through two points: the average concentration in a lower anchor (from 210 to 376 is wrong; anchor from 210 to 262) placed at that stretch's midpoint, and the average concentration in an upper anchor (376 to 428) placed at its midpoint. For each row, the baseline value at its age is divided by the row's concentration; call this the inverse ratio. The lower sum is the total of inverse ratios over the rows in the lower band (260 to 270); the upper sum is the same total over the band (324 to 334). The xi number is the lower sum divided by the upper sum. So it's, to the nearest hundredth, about 1.03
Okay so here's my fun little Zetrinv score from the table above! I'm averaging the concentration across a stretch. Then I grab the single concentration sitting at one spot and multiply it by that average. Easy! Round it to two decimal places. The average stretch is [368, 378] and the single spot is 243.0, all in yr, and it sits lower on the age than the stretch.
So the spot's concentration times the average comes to 6.76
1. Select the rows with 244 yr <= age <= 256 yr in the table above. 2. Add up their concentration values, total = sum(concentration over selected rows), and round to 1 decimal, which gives 15.0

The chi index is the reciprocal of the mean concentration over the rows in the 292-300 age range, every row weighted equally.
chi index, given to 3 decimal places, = 0.396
